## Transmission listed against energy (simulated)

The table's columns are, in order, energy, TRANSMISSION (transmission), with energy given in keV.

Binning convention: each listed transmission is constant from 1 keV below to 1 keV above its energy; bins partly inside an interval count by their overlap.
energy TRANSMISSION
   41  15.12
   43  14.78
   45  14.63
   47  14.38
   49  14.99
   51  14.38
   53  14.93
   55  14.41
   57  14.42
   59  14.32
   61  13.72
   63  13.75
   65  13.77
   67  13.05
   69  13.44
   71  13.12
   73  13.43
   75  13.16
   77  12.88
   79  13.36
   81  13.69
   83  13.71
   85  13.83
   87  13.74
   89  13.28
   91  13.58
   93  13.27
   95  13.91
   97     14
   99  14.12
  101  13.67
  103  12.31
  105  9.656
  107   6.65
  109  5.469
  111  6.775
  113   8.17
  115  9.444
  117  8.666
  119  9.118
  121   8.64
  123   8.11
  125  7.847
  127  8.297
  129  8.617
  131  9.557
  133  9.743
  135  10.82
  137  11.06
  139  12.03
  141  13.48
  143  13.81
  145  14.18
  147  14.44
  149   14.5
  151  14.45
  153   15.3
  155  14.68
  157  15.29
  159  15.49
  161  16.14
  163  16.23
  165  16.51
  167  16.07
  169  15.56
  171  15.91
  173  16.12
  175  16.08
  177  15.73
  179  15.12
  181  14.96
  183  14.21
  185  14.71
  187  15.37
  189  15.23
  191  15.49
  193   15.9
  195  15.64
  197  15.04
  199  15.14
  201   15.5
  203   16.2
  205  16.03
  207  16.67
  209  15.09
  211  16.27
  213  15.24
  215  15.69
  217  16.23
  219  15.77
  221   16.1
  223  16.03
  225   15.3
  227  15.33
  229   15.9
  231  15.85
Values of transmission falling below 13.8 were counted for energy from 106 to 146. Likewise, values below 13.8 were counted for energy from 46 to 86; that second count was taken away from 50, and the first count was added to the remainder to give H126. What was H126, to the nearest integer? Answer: 56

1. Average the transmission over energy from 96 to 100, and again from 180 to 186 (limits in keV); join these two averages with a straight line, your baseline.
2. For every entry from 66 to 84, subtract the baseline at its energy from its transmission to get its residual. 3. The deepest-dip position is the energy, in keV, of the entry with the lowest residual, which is 77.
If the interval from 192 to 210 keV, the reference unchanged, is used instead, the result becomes 209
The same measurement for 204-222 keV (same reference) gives 209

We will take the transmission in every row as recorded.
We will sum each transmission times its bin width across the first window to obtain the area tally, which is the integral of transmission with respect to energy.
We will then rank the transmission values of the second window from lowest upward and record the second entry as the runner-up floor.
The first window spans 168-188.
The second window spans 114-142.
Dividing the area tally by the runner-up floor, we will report 38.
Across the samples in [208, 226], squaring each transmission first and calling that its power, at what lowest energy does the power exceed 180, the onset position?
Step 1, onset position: 209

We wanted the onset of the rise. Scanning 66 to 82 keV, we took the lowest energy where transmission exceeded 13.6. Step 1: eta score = 81 keV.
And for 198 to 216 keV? 199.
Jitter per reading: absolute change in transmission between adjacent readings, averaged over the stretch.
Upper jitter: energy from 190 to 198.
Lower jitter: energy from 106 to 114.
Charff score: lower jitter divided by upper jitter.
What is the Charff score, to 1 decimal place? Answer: 3.1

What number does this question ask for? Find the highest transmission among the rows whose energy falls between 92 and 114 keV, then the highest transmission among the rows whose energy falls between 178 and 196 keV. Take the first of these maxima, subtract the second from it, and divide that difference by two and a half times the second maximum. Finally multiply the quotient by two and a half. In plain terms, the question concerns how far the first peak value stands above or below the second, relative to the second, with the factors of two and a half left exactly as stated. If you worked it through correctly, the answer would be -0.11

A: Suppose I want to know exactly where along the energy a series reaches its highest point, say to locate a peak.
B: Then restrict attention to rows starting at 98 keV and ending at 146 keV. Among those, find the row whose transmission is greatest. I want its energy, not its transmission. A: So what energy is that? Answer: 145 keV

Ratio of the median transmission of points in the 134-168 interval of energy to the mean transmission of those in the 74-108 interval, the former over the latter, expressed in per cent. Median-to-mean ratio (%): 113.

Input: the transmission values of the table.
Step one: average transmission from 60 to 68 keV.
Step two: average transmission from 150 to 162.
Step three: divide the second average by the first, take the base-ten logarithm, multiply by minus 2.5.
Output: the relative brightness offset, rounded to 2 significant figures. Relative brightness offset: -0.12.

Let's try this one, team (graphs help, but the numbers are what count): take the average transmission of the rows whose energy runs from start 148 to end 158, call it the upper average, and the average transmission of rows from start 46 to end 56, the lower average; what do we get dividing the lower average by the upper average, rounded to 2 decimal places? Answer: 0.98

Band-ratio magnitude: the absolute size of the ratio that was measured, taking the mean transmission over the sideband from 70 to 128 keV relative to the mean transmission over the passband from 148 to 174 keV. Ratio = 0.72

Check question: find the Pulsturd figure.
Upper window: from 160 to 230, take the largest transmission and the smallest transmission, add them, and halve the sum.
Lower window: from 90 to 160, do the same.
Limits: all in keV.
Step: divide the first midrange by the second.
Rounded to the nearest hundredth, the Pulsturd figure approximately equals 1.47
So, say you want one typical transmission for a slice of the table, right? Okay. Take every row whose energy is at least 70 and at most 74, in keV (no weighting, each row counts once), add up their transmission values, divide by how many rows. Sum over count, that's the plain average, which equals 13.3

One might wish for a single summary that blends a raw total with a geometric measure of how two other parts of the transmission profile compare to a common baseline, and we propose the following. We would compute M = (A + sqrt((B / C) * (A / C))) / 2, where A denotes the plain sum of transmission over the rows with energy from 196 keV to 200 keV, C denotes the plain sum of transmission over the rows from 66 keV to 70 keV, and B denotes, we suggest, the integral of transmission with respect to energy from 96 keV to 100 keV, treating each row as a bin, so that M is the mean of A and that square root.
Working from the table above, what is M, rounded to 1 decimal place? 15.9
